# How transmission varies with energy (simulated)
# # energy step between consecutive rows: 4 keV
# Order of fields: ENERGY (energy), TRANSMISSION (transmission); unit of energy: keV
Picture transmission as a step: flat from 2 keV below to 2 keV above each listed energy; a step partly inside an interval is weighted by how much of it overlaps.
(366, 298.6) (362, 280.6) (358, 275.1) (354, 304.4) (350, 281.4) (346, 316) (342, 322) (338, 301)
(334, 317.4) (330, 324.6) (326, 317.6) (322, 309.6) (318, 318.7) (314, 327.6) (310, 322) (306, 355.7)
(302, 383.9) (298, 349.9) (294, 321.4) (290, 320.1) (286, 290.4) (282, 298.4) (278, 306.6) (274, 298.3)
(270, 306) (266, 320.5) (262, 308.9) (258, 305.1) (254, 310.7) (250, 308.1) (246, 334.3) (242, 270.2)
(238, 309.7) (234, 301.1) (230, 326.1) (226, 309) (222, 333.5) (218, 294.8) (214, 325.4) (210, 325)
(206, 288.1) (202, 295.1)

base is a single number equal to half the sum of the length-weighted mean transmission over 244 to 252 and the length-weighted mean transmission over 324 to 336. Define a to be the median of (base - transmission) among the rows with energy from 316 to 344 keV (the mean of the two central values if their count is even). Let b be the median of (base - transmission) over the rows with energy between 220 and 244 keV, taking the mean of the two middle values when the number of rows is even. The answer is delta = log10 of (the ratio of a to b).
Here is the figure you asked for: -0.6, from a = 2.9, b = 11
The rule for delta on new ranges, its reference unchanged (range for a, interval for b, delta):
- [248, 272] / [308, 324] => 1.8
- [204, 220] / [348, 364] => -0.6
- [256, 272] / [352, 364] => -0.5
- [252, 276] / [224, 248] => 0.1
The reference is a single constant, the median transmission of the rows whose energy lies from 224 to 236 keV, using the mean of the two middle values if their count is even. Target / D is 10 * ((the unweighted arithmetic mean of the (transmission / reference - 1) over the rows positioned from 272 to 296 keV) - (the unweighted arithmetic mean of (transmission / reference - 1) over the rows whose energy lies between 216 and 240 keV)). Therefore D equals -0.21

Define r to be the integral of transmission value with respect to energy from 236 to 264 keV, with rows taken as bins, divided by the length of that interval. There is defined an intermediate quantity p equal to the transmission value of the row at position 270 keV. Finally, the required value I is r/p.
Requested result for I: 1.00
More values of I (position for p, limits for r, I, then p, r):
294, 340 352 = 0.95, 321.4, 306.5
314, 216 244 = 0.94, 327.6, 306.3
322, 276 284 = 0.98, 309.6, 302.5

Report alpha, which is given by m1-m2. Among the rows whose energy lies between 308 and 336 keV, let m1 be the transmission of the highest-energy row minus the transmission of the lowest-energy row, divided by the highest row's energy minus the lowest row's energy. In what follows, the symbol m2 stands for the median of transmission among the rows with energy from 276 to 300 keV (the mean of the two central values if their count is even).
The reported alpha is -314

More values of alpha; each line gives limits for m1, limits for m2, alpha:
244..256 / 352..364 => -284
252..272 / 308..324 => -321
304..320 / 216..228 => -312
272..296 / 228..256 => -309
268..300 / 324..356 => -315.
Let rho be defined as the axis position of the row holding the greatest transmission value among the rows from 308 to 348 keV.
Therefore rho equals 314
